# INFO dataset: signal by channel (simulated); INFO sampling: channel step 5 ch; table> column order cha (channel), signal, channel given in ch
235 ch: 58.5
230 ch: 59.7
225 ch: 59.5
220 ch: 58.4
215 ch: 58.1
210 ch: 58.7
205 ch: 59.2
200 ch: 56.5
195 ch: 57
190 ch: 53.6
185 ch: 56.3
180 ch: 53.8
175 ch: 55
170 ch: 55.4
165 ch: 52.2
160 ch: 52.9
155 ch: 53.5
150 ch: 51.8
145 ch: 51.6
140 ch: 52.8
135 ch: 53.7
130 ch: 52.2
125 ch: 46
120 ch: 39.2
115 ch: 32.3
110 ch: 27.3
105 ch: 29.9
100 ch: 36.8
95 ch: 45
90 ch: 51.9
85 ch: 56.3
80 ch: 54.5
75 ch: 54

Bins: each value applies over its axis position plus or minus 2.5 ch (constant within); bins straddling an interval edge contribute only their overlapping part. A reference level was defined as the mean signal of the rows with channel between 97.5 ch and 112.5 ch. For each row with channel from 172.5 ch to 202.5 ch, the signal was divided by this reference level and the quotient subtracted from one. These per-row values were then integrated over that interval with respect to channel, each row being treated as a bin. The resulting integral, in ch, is -23.0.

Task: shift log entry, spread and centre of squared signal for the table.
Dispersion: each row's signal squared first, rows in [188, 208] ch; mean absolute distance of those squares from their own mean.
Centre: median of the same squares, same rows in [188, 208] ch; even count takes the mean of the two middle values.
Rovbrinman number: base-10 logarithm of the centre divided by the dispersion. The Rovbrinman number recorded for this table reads 1.3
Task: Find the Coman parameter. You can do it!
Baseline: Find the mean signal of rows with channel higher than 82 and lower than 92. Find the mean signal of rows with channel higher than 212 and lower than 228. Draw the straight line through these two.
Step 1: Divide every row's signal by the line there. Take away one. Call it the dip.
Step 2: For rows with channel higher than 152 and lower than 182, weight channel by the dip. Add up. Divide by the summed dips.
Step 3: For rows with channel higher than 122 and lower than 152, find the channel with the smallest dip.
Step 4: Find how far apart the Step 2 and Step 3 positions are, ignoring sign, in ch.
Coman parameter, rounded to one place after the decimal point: 41.8 ch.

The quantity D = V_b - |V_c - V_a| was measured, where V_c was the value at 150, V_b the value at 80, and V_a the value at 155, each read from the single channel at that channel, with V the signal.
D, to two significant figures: 53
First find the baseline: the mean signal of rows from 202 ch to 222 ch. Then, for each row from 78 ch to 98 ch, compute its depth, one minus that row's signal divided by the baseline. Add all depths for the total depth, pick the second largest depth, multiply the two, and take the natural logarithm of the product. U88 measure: -3.0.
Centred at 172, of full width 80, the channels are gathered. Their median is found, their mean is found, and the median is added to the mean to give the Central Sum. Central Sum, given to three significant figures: 108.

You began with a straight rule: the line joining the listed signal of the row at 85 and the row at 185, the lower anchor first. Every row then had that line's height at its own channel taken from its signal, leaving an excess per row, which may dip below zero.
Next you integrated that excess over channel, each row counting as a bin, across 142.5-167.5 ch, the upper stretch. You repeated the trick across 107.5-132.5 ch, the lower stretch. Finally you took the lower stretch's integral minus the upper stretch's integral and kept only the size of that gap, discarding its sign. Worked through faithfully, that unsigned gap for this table 325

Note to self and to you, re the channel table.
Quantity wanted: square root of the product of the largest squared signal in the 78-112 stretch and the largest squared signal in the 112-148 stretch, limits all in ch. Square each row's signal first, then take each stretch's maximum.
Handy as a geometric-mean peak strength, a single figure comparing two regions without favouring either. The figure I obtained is 3023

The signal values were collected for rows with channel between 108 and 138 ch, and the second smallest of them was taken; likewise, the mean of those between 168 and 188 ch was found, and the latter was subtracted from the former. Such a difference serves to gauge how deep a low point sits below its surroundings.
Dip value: -23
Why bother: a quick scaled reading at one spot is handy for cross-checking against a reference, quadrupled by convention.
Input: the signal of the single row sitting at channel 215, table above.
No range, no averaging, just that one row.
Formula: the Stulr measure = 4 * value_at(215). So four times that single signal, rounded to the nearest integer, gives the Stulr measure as 232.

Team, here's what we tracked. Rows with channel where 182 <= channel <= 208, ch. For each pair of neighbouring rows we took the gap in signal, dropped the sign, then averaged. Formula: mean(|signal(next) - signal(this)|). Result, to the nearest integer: 2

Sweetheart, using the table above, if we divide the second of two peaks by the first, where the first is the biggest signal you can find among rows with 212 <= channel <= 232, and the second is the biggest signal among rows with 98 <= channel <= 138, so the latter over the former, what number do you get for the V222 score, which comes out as 0.90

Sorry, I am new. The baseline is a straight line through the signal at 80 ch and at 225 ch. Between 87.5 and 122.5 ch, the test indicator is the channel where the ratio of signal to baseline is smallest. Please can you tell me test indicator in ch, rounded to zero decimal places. 110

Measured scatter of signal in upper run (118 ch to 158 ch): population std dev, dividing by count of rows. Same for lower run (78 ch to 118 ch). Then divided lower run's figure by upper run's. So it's 2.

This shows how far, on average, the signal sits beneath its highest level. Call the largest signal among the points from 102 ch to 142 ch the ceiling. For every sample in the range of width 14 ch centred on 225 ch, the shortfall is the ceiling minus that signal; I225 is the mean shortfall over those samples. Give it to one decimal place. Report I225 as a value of -5.5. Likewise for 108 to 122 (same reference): 20.8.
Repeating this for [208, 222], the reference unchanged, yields -4.7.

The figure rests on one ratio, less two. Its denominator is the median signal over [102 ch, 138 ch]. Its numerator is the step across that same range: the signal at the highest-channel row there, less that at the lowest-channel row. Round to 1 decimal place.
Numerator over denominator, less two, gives -1.4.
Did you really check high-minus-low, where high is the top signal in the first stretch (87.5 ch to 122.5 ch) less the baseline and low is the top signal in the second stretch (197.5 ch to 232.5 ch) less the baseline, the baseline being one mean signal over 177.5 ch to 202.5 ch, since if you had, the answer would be -8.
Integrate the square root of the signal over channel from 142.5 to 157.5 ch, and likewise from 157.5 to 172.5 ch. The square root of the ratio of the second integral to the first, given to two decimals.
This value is 1.01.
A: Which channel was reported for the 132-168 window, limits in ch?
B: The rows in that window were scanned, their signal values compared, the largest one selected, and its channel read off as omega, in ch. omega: 135 ch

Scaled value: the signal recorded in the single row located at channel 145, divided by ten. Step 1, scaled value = 5.2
